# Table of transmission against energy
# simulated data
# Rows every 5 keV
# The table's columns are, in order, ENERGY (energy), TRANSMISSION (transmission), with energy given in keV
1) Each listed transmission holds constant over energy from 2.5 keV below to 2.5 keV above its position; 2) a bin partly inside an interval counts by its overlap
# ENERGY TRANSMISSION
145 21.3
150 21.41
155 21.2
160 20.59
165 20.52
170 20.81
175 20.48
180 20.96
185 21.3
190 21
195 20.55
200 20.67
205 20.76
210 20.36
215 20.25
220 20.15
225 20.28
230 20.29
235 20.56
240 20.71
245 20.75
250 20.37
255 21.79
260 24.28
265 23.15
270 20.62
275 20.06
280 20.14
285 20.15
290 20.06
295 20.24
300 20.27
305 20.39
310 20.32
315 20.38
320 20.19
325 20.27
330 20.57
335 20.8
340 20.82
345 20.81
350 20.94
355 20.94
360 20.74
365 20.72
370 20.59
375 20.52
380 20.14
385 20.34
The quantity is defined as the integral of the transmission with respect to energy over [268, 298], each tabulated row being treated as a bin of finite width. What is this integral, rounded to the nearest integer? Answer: 606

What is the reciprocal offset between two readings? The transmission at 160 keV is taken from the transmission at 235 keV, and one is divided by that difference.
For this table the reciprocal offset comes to -33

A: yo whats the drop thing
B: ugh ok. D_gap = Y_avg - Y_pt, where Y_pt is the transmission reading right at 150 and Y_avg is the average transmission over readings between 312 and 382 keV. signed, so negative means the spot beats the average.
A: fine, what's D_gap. -0.8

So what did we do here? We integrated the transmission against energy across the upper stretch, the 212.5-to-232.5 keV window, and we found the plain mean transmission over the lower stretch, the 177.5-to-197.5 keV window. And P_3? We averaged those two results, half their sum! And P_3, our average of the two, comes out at 213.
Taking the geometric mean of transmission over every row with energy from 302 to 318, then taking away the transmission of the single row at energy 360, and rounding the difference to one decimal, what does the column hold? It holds -0.4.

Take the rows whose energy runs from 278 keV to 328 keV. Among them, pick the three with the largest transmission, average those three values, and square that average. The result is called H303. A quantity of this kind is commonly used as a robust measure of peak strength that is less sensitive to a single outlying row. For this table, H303 415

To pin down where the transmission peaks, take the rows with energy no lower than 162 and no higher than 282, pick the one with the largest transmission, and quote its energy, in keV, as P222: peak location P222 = 260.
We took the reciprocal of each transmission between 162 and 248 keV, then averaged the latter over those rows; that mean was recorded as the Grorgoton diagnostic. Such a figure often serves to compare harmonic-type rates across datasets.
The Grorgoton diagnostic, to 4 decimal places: 0.0485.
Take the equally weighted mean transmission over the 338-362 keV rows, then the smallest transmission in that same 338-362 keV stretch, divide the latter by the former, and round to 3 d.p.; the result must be 0.995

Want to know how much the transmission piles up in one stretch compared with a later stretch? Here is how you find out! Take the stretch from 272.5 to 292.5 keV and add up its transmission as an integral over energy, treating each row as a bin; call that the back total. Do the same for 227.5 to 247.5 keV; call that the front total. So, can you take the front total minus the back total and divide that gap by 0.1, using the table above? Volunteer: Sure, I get 95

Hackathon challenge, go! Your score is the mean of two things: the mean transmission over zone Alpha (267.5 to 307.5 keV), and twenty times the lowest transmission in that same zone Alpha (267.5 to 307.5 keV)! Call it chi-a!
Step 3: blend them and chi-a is 210.7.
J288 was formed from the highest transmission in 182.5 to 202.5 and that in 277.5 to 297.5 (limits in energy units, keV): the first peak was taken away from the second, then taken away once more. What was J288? -22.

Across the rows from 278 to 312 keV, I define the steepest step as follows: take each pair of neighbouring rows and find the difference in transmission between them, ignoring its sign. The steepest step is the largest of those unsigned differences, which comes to 0.2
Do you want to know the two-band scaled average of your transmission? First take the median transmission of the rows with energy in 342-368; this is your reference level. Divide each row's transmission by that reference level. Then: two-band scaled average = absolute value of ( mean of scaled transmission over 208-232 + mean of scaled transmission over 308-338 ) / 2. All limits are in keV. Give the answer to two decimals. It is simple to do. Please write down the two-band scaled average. 0.98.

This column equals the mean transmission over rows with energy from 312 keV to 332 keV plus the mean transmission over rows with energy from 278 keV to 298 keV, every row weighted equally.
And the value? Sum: 40.5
